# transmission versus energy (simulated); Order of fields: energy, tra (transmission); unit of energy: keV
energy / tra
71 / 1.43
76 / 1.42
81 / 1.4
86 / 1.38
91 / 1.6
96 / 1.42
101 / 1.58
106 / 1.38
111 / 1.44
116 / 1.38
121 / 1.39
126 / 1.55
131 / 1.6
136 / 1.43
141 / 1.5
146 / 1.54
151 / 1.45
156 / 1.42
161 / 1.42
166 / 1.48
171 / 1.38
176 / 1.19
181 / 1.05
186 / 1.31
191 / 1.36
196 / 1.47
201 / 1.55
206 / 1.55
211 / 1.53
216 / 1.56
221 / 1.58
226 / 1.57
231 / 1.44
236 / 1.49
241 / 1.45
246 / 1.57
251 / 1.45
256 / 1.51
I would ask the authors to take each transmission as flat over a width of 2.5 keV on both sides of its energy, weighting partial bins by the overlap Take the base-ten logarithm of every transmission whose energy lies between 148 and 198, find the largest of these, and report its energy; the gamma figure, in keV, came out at 166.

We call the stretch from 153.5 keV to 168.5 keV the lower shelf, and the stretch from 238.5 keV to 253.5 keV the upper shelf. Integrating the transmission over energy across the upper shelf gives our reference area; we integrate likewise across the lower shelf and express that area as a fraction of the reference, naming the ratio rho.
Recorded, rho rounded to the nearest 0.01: 0.97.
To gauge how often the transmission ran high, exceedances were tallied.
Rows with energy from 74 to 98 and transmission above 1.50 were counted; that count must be 1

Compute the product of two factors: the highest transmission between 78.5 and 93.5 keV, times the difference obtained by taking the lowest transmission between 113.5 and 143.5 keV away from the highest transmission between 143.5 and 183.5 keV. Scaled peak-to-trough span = 0.3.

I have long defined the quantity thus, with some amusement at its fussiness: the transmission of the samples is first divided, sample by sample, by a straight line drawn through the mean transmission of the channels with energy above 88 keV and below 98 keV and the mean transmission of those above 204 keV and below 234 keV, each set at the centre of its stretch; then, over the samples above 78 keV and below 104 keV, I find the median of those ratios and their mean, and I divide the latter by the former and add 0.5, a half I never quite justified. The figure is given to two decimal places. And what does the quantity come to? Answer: 1.54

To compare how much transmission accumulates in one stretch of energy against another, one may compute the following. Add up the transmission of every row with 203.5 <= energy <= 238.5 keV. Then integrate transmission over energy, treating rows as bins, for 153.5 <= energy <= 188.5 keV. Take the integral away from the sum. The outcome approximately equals -35.5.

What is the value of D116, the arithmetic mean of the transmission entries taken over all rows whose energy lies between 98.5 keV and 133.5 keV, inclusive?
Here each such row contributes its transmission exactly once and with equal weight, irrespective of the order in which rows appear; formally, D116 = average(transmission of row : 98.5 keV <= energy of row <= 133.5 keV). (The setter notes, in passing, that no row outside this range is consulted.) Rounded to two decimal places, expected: 1.47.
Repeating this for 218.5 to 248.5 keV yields 1.52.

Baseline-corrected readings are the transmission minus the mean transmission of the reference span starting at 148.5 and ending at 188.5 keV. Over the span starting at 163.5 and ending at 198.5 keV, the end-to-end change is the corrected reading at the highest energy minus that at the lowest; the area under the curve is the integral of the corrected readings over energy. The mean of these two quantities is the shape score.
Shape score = -0.31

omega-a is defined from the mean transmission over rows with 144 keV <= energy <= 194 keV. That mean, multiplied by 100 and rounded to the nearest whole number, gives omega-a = 136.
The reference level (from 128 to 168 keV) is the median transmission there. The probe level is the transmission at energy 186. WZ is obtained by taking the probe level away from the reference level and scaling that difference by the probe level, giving 0.12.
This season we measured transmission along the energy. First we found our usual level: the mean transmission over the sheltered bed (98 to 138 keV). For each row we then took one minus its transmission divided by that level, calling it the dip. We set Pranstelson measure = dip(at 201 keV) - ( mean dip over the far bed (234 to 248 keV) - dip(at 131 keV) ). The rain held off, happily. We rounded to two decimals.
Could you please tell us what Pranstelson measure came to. -0.12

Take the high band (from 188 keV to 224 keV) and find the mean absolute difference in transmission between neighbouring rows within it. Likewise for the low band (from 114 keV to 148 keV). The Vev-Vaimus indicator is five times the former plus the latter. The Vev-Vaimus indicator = 0.30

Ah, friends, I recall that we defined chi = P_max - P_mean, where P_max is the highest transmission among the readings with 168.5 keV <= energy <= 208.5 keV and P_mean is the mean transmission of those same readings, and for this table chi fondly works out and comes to 0.19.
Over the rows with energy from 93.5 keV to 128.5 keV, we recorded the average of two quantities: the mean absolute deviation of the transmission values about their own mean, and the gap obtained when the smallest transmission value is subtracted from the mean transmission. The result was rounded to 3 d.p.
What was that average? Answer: 0.068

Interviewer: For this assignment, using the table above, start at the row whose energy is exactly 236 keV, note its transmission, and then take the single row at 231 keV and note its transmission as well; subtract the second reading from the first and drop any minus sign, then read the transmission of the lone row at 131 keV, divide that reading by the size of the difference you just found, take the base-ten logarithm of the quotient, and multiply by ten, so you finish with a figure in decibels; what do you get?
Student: 15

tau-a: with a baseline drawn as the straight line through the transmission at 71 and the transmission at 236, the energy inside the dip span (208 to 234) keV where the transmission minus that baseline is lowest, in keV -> 231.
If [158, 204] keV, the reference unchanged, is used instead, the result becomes 181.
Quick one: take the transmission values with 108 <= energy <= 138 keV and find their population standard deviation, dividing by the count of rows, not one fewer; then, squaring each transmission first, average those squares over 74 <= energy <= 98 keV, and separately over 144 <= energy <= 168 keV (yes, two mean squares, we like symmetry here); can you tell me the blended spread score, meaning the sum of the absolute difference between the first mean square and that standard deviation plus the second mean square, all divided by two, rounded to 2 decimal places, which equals 2.07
